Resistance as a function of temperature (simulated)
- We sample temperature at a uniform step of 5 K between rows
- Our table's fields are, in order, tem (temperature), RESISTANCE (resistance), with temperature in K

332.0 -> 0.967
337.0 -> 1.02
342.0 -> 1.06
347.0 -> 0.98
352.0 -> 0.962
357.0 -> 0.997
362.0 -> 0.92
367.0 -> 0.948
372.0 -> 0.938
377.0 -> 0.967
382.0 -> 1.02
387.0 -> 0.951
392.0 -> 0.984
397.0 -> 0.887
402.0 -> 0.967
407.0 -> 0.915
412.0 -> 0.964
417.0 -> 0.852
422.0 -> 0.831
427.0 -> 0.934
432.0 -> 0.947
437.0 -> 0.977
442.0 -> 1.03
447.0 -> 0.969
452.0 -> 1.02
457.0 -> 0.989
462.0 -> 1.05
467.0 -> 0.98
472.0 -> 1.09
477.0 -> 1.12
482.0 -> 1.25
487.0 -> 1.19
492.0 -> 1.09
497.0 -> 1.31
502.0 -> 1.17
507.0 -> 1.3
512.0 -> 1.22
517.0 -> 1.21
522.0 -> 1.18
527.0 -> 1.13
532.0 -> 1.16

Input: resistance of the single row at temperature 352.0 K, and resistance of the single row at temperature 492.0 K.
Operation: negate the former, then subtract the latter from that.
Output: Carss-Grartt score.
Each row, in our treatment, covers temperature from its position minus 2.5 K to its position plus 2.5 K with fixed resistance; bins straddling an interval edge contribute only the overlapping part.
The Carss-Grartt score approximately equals -2.05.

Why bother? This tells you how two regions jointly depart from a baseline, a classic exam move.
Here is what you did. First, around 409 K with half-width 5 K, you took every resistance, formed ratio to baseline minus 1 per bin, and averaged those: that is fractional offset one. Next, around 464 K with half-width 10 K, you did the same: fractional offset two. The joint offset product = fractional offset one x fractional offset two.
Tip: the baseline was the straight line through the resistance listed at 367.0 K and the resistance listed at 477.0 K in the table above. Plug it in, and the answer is 0.0049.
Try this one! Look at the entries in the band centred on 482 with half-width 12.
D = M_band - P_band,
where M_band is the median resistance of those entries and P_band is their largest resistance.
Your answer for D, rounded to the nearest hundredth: -0.13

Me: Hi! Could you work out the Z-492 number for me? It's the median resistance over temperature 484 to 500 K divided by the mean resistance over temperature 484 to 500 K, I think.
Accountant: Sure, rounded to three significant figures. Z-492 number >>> 0.994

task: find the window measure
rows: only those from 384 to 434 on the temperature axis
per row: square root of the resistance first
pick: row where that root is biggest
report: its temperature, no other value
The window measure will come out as 392.0 K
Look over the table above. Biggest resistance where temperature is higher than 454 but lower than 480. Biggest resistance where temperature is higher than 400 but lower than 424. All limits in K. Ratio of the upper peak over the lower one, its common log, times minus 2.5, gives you -0.16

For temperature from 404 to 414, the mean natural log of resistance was -0.06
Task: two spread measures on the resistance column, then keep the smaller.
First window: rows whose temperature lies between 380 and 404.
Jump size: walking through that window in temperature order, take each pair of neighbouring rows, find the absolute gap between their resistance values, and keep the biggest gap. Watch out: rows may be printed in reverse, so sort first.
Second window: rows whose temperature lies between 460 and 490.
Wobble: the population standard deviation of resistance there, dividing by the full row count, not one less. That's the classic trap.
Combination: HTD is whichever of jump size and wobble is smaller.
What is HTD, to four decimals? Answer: 0.0884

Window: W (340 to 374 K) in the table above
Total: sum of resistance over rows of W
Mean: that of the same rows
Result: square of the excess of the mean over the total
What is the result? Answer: 34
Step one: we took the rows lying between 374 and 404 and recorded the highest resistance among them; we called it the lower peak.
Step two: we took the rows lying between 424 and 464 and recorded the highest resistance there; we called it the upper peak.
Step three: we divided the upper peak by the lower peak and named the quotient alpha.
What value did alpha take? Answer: 1.03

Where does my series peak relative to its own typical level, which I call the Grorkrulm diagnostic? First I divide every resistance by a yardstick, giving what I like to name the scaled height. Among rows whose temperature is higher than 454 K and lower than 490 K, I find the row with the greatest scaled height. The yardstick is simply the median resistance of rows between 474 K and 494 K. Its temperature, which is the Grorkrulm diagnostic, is 482.0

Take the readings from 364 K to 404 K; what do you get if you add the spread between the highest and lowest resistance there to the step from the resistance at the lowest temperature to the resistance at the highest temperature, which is 0.15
